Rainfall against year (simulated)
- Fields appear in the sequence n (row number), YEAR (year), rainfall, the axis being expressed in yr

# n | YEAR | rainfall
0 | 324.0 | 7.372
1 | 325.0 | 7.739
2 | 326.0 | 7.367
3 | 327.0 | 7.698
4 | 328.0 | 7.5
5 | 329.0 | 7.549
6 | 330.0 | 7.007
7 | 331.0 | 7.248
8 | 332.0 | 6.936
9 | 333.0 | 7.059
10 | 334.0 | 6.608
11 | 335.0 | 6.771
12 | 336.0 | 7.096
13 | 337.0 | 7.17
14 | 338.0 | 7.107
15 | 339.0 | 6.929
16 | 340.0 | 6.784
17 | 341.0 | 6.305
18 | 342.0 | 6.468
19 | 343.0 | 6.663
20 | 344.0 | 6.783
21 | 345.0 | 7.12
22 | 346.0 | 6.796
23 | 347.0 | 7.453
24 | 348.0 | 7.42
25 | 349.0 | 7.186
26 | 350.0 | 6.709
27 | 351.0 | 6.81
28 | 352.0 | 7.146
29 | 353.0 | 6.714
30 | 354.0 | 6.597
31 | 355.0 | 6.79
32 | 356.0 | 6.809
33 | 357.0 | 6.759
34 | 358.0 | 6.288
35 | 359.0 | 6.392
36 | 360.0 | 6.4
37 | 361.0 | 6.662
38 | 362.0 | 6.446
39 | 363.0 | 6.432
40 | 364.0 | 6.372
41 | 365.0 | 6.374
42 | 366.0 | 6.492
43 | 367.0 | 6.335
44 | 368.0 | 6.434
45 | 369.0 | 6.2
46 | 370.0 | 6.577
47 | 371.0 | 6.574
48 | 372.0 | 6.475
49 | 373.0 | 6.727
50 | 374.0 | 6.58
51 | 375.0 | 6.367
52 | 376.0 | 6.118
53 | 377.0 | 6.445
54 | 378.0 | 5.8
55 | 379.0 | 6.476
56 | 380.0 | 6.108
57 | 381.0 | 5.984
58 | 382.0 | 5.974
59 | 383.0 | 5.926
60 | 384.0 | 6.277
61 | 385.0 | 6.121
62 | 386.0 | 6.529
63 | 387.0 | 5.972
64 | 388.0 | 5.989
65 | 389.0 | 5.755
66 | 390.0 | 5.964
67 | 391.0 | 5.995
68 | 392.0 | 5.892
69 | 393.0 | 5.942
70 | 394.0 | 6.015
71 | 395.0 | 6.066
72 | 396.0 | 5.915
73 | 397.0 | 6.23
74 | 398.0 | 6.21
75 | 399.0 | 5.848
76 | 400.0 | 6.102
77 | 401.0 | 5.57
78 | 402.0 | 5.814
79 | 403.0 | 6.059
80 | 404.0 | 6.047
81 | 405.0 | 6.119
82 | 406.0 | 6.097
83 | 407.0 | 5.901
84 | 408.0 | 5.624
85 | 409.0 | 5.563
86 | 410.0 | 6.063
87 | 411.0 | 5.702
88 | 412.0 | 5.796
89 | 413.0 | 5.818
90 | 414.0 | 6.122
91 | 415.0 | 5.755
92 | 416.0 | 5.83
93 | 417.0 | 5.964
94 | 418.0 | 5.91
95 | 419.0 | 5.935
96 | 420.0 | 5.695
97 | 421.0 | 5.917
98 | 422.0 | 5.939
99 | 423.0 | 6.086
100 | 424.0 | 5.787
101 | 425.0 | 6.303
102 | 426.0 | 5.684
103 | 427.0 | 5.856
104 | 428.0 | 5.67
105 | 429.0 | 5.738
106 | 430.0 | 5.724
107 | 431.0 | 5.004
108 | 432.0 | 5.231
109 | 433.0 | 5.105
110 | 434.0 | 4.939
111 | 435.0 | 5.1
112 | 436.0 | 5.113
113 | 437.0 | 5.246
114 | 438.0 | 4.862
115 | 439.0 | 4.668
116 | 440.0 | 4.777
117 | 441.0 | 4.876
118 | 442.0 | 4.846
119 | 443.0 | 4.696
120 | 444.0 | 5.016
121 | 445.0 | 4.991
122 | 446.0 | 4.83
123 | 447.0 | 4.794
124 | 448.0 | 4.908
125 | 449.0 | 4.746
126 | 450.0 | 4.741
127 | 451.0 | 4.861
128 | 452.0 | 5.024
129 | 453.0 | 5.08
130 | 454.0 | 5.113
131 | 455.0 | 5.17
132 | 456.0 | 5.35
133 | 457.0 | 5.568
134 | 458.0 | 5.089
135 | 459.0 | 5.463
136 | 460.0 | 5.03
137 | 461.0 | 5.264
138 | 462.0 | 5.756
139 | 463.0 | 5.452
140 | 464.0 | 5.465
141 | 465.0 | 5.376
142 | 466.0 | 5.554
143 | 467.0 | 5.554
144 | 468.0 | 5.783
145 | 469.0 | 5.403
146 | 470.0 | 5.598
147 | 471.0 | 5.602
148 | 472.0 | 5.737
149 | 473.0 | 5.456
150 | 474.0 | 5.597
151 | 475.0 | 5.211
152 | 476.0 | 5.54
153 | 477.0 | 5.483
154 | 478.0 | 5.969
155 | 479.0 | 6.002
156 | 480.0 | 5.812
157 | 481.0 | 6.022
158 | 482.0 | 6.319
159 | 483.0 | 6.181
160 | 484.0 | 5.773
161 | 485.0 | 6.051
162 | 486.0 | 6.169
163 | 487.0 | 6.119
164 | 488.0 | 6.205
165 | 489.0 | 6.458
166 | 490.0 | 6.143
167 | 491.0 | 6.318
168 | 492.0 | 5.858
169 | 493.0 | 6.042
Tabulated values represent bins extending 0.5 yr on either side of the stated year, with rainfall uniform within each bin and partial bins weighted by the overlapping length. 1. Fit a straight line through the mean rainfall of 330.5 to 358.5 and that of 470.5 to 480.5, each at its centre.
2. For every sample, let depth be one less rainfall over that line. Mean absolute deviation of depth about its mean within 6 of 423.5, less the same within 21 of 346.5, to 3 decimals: -0.016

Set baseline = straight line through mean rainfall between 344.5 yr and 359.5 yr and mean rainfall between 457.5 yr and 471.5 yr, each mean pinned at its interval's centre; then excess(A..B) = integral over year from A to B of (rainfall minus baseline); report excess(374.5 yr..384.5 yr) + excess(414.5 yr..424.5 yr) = -5.1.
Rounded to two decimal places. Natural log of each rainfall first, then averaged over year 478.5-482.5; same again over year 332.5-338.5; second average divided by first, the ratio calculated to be 1.08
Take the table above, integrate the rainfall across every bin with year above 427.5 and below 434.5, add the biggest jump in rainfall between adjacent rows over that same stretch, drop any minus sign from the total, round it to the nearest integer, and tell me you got 38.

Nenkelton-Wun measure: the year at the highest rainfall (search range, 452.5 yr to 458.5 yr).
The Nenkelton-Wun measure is 457.0 yr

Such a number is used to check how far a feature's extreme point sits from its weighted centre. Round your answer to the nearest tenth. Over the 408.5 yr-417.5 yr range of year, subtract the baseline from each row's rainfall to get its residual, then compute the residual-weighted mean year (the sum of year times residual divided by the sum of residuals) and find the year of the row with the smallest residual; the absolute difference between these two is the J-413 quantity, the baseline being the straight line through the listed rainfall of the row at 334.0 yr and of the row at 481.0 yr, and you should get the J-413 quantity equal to 3.6 yr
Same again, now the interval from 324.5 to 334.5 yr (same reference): 5.8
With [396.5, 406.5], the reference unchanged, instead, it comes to 0.5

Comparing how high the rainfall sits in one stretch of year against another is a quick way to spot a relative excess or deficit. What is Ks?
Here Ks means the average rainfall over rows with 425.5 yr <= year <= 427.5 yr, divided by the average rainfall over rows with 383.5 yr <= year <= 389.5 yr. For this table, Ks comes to 0.94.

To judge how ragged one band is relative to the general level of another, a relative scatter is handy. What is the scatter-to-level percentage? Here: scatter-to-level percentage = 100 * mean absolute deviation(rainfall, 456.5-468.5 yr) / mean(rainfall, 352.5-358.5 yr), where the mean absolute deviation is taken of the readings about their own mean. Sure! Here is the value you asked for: 2.6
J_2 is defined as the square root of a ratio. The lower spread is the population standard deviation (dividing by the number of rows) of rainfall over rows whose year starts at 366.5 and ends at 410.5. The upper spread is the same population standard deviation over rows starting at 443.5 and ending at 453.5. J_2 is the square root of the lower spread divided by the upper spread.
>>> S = 1.54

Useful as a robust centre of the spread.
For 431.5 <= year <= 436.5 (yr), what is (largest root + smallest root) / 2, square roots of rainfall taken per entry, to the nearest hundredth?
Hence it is 2.25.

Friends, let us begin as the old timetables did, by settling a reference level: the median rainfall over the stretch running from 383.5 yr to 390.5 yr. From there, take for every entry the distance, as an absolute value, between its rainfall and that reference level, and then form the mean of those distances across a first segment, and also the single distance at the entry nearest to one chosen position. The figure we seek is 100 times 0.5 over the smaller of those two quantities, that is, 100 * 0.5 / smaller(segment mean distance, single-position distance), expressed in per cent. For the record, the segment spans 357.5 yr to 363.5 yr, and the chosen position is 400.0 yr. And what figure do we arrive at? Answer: 442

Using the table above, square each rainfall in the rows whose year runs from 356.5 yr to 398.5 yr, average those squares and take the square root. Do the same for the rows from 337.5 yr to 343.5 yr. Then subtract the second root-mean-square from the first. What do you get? -0.46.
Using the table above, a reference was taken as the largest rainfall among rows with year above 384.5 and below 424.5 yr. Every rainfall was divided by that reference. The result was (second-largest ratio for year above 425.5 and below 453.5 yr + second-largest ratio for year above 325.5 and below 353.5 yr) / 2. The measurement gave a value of 1.02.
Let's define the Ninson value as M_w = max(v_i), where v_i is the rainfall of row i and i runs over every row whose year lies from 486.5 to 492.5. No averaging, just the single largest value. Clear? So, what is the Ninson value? 6.458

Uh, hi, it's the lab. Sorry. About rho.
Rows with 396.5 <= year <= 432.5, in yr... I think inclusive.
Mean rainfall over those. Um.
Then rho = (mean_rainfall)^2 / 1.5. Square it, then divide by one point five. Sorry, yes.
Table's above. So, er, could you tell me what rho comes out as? 23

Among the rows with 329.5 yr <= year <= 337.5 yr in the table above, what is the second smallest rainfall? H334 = 6.771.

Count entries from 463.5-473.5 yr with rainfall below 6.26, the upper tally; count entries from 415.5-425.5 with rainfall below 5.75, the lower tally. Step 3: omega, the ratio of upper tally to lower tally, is 10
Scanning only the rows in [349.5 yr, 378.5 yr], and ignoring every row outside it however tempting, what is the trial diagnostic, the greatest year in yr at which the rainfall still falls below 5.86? 378.0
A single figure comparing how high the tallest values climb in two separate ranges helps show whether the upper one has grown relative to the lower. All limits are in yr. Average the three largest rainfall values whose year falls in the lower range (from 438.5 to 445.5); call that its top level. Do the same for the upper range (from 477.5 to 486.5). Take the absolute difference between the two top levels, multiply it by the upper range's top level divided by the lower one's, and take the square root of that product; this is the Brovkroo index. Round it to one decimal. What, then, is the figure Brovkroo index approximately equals 1.3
